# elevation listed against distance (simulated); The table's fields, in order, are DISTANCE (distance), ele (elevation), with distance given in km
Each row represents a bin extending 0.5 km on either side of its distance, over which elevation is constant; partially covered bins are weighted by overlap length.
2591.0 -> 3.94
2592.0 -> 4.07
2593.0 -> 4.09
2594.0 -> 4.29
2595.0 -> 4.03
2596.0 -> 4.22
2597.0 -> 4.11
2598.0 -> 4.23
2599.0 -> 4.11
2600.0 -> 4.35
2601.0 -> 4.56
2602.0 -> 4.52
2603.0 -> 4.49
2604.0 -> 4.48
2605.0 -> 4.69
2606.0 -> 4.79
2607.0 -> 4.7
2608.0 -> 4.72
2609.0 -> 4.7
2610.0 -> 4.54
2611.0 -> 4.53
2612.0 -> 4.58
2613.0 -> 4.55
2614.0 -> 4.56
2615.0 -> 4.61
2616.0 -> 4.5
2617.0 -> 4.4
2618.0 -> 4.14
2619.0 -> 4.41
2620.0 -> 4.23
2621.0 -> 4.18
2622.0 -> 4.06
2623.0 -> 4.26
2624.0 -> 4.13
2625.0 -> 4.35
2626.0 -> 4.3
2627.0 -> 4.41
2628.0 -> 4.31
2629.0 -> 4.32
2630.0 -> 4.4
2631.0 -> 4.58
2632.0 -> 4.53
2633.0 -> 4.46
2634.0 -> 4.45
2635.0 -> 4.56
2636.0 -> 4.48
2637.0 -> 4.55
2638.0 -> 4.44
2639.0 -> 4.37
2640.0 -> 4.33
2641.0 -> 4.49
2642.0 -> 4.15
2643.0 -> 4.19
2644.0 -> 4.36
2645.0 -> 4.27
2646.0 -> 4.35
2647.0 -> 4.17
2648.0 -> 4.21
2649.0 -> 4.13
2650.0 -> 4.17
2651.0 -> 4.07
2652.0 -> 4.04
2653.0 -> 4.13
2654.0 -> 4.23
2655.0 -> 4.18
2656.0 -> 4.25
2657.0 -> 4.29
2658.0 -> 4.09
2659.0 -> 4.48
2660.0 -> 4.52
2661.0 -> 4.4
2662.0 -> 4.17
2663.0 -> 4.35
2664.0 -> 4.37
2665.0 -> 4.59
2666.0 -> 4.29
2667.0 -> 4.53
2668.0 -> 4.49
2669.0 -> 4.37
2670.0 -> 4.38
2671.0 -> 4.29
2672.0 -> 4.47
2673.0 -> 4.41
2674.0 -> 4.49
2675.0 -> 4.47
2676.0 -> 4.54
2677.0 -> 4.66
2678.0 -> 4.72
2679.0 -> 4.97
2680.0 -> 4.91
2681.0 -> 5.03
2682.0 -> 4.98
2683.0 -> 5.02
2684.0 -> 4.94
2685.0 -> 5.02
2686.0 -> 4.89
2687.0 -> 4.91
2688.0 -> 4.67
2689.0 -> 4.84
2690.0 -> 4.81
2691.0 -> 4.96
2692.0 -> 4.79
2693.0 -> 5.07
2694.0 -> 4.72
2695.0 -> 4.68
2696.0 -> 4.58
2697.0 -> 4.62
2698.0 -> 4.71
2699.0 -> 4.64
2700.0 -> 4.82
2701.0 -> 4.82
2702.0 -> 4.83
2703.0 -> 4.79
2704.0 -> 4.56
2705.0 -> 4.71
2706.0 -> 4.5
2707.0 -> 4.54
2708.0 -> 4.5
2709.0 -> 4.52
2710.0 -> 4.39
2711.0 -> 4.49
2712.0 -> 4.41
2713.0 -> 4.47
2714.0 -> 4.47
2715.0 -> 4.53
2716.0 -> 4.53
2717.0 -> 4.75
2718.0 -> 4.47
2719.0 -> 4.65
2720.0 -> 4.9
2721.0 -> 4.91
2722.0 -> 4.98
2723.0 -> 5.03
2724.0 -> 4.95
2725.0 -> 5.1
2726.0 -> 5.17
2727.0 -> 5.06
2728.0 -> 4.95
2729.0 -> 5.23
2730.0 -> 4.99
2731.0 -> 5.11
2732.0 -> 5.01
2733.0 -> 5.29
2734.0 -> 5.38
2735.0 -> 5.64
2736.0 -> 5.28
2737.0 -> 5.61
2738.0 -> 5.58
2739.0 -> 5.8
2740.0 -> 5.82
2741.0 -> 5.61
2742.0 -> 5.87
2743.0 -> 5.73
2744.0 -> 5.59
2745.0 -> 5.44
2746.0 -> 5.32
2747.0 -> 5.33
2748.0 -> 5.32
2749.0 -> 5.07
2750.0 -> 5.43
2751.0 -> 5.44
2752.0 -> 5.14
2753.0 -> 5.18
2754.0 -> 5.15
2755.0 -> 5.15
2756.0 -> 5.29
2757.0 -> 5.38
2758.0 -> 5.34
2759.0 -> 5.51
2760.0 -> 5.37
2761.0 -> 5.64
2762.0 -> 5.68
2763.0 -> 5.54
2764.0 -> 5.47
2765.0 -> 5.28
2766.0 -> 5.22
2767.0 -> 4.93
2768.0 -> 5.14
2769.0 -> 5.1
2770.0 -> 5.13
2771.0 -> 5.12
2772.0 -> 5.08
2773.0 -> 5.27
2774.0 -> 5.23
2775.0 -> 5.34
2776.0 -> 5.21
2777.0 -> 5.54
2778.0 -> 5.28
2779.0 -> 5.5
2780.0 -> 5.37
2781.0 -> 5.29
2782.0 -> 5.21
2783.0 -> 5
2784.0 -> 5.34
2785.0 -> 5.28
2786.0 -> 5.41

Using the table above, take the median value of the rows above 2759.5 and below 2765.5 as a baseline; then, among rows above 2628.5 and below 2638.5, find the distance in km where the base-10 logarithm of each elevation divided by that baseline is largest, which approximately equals 2631.0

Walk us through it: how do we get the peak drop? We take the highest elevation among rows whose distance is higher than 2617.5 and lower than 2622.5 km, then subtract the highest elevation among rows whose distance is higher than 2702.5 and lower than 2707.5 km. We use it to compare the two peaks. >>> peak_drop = -0.4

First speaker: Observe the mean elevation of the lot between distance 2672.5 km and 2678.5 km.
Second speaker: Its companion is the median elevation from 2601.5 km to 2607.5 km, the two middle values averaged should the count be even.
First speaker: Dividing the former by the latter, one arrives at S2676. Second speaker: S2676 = 0.99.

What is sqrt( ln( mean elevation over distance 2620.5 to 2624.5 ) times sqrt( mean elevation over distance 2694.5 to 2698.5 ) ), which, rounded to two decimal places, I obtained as 1.75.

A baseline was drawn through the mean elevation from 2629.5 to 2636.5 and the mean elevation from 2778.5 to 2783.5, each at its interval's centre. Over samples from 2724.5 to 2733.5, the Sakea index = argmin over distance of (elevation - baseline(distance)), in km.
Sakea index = 2728.0 km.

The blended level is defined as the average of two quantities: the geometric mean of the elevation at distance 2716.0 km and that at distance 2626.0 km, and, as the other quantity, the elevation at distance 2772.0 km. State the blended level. 4.7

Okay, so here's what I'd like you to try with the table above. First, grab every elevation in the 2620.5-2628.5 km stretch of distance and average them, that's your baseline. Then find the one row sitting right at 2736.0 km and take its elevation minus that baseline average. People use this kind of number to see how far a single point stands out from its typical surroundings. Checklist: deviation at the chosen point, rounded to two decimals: 1.03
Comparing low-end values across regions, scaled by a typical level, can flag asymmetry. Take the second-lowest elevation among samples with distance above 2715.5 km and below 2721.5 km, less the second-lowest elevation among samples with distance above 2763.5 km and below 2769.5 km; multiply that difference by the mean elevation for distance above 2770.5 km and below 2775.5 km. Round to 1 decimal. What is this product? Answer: -3.0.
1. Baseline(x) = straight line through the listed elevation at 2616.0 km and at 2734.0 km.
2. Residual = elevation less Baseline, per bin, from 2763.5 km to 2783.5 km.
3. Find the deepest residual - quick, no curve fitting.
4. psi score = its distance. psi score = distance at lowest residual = 2783.0 km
